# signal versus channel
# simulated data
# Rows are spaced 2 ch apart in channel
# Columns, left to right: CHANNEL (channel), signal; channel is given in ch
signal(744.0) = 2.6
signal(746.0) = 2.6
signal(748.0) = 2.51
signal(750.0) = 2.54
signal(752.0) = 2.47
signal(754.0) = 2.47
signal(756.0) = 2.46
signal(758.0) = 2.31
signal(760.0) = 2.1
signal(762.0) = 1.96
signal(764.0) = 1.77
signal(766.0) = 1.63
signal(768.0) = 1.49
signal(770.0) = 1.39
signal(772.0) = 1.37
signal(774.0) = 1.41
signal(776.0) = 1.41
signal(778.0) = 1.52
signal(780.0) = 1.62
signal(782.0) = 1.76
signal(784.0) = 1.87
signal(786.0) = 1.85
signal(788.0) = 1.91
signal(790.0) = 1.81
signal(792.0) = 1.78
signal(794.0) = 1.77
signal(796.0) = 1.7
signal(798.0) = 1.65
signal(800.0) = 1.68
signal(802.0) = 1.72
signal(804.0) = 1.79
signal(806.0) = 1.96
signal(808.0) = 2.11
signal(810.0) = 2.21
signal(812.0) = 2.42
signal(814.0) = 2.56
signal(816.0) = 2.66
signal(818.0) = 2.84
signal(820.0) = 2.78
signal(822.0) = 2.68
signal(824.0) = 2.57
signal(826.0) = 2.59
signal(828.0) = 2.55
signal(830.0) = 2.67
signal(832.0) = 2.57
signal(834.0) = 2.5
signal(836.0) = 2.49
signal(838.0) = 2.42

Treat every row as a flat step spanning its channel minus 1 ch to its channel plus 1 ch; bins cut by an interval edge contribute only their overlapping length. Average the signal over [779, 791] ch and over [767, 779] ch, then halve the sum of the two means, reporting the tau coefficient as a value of 1.62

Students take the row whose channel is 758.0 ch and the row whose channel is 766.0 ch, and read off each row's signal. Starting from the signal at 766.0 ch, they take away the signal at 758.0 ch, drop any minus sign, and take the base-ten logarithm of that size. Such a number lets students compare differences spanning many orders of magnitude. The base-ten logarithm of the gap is -0.167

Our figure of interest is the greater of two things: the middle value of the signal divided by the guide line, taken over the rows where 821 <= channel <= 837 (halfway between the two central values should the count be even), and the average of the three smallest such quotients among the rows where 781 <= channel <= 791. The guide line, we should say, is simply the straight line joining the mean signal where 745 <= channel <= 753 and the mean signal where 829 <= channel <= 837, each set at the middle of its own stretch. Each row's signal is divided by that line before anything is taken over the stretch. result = 1.01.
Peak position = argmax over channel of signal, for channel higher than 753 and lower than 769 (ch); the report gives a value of 754.0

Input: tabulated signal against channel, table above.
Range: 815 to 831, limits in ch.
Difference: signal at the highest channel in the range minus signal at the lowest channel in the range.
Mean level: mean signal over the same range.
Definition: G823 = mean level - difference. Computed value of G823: 2.66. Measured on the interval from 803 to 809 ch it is 1.63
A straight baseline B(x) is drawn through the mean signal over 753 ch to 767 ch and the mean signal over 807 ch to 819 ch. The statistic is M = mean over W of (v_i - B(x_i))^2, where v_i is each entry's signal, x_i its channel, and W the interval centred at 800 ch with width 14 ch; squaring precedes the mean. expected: 0.40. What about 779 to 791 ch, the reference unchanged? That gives 0.23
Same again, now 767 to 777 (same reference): 0.59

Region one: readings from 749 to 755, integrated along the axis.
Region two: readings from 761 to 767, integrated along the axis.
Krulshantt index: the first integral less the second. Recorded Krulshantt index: 4.2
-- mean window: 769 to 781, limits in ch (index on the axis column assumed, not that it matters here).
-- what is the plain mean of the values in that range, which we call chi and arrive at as 1.45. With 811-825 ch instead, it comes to 2.64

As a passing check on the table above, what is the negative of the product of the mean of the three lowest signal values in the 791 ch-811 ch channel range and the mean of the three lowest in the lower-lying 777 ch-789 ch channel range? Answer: -2.7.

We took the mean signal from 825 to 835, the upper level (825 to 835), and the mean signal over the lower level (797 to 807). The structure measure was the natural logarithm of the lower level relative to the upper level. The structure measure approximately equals -0.38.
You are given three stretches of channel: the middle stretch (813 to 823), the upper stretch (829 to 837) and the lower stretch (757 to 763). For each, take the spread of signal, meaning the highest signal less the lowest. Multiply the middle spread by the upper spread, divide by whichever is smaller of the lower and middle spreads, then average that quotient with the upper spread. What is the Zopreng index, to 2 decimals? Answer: 0.18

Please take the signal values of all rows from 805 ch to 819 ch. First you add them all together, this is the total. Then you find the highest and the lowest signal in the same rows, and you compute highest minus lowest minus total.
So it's -15.9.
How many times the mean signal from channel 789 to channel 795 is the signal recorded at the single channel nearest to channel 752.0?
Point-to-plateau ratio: 1.4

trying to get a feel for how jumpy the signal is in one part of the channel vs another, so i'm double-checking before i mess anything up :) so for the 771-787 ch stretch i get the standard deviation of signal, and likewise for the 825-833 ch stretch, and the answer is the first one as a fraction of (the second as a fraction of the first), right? 0.80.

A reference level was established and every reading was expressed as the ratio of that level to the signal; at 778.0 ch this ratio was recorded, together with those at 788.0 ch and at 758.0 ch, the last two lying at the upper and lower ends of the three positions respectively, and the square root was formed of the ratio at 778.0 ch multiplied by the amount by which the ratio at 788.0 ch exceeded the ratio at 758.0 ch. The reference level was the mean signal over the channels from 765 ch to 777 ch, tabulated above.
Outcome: 0.35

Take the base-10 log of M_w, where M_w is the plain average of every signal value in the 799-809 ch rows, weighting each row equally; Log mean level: 0.27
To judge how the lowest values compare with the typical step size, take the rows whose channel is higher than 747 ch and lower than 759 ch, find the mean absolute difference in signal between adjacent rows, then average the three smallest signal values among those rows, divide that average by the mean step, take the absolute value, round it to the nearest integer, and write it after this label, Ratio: 46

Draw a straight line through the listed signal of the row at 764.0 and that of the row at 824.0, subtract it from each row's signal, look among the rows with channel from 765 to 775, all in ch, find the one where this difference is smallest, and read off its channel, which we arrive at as 772.0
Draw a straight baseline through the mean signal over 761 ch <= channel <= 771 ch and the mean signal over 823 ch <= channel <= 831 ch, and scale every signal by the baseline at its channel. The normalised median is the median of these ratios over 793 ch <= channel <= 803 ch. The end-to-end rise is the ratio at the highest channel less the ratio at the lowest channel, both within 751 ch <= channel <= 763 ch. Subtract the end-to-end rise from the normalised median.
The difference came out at 1.3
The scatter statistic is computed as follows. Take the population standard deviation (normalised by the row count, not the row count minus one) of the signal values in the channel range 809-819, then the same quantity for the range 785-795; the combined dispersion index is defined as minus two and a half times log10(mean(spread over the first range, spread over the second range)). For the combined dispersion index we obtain 2.20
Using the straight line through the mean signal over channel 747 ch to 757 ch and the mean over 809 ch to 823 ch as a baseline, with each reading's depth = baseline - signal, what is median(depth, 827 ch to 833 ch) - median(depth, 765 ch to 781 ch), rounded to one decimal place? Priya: -1.0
